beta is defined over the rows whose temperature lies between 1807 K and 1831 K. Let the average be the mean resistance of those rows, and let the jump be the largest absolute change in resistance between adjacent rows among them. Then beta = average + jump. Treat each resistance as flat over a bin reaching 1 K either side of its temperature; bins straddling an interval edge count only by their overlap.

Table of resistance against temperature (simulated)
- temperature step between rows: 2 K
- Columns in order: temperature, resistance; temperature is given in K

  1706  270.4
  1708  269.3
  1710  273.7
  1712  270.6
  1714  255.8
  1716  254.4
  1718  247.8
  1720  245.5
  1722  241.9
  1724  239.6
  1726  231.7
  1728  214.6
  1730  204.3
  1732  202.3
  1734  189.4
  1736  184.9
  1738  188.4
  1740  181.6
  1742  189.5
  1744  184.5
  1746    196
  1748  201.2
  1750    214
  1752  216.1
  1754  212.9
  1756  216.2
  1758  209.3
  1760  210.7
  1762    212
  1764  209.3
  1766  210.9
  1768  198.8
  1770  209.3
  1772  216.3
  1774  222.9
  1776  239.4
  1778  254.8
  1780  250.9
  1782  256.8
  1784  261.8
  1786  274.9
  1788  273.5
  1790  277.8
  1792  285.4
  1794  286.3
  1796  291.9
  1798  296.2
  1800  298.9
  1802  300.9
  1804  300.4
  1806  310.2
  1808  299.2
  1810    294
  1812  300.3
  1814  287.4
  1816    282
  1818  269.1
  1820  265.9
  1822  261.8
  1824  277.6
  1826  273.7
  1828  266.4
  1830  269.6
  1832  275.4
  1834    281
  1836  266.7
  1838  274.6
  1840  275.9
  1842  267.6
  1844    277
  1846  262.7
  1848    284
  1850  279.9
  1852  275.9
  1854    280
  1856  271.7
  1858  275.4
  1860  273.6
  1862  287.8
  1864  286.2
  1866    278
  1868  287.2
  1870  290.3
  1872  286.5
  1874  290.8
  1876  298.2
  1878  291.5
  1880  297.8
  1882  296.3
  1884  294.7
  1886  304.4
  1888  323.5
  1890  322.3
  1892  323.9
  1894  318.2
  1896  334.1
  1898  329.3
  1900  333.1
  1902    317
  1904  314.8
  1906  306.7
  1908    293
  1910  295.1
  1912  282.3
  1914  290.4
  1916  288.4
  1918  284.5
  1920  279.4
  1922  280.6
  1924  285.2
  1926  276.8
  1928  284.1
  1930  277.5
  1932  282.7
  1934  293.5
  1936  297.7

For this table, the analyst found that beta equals 295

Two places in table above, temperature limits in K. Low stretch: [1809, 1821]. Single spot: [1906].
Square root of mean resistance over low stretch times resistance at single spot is 295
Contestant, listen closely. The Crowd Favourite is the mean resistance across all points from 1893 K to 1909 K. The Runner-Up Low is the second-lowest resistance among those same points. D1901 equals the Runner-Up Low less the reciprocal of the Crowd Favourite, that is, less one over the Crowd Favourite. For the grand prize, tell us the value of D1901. 307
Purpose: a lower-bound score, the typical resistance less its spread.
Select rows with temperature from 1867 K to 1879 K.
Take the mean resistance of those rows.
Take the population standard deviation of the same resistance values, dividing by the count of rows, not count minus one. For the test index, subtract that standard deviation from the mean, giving 287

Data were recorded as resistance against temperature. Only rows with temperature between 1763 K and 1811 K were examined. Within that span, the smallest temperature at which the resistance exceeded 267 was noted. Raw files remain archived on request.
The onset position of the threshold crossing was 1786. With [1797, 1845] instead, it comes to 1798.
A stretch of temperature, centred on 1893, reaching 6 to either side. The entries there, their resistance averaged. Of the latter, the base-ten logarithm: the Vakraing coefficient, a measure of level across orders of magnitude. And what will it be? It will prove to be 2.51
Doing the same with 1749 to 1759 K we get 2.33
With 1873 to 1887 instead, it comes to 2.47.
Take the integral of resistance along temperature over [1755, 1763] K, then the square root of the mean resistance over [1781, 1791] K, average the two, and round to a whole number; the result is 856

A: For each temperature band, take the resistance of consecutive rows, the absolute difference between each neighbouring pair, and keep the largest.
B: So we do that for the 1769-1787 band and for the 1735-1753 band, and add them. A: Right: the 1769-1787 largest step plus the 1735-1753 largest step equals 29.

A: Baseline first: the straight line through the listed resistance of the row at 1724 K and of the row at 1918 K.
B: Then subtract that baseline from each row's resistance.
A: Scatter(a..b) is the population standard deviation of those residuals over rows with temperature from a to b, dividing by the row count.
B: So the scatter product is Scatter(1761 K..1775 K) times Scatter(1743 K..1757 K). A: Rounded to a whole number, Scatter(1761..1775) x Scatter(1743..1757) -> 68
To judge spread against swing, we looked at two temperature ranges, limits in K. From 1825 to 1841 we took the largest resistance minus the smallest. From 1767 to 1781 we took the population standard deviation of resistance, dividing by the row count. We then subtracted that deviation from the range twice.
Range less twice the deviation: -25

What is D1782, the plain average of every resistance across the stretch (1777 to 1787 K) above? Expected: 260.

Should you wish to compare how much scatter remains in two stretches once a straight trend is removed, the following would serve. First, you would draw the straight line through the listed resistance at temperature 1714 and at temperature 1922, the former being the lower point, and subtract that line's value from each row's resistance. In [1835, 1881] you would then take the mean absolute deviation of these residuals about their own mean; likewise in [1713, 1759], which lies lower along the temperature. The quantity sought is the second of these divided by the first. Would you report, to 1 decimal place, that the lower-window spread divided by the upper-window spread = 3.0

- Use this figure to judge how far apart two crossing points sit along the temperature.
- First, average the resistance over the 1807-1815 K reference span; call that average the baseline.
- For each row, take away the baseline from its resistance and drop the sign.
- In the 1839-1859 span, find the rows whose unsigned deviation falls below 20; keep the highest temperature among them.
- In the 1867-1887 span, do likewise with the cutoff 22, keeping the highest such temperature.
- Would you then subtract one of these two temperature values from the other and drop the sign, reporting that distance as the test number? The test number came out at 28 K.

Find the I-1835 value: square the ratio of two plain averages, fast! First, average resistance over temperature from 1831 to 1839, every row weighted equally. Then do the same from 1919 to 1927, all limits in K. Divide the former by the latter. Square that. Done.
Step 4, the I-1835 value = 1.0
